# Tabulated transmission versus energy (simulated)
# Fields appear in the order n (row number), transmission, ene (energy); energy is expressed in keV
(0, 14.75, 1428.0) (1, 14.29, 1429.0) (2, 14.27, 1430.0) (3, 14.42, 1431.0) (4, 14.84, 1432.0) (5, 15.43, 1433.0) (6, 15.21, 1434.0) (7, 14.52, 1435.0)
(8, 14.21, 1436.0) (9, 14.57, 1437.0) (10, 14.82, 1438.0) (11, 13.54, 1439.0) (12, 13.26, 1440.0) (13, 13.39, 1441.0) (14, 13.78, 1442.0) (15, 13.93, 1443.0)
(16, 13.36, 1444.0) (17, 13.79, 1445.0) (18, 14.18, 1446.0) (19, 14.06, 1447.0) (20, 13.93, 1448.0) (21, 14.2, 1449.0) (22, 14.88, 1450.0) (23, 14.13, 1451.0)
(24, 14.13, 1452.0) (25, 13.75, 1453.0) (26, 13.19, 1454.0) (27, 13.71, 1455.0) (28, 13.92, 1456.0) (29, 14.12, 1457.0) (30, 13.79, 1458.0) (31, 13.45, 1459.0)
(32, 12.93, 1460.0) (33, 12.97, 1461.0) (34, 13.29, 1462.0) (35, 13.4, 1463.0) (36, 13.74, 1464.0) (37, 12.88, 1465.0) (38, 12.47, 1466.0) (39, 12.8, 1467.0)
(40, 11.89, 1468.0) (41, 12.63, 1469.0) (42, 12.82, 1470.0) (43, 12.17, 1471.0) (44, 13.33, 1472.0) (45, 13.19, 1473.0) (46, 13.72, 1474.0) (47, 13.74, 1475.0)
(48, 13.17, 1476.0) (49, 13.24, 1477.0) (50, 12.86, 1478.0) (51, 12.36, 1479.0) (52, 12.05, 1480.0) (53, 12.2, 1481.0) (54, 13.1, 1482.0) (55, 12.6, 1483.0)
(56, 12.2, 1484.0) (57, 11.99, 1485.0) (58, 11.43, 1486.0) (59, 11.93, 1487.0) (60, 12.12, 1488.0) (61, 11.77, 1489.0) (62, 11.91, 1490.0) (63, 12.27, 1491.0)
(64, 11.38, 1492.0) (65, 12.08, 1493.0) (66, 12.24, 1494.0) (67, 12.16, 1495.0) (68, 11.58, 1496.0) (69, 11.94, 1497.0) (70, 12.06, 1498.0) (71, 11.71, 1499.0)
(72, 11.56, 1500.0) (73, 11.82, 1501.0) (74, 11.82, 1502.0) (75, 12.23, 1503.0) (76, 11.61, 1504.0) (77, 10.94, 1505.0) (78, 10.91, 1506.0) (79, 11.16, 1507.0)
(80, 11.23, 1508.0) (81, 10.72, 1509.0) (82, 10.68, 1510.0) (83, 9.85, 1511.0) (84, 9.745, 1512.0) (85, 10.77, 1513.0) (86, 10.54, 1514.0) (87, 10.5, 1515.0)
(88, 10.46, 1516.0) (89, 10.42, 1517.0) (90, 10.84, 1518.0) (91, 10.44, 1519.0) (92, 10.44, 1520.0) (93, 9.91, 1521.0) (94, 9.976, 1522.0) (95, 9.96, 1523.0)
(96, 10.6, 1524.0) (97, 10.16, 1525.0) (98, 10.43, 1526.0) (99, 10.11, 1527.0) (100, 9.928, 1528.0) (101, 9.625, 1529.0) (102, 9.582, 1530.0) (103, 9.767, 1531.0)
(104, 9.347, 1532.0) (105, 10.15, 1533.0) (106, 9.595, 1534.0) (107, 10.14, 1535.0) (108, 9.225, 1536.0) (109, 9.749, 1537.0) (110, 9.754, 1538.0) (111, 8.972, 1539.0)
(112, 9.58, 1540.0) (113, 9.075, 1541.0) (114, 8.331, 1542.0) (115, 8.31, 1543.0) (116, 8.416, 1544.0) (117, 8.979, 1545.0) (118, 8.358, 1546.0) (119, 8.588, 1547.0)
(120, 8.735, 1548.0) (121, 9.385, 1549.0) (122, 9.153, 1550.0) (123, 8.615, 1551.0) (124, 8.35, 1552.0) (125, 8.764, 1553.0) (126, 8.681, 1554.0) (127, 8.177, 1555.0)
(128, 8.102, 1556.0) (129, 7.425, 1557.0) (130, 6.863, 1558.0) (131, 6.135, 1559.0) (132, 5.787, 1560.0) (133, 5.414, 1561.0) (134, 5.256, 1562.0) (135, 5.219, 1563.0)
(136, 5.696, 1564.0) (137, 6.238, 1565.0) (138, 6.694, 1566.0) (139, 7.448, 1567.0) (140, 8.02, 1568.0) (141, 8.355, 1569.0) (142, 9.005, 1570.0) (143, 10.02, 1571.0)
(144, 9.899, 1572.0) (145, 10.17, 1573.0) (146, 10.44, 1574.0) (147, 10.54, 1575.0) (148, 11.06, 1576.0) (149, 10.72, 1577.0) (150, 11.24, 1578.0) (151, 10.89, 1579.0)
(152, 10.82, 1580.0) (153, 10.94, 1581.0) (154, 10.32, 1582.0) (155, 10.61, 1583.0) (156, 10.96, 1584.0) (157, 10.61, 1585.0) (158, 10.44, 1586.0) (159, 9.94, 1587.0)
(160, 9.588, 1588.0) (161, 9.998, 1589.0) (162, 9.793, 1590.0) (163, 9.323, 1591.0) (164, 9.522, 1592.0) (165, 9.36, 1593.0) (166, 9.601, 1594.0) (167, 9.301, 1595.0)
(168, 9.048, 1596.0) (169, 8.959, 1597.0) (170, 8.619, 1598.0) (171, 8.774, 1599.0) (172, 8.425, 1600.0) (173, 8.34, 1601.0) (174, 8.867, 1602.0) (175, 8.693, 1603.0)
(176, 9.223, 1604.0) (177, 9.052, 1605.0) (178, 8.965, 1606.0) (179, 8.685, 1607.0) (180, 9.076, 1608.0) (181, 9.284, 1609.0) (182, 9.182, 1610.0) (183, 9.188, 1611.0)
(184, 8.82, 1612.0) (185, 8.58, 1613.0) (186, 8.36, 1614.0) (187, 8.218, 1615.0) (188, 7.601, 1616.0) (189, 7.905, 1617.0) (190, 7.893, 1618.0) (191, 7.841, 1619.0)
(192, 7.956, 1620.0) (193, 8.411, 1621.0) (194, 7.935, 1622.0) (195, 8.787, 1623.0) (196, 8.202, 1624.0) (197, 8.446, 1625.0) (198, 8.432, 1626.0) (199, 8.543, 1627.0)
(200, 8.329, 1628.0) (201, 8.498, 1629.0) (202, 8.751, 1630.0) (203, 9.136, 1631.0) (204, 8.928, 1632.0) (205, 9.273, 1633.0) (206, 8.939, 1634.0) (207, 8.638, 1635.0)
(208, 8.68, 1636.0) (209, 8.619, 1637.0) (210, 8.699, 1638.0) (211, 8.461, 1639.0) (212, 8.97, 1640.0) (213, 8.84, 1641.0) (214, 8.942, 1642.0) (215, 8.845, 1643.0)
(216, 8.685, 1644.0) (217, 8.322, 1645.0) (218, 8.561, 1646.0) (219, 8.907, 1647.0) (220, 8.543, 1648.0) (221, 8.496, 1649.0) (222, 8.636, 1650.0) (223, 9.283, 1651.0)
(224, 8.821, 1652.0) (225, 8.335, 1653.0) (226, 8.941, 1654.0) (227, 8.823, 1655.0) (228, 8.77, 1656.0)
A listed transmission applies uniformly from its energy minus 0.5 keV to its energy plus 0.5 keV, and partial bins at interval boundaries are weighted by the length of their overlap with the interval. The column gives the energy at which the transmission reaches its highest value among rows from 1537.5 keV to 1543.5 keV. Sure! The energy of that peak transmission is 1538.0 keV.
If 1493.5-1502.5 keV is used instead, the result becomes 1494.0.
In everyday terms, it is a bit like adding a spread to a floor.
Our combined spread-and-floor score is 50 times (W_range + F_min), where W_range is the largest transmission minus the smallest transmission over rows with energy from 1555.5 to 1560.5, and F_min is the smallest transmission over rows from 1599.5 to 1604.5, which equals 533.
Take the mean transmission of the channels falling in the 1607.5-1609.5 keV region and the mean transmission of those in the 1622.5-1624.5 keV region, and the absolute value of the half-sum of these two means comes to 8.8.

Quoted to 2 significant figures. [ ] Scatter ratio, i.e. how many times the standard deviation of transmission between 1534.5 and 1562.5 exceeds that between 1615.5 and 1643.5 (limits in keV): 3.0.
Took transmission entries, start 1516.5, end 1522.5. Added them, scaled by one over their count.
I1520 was 10.3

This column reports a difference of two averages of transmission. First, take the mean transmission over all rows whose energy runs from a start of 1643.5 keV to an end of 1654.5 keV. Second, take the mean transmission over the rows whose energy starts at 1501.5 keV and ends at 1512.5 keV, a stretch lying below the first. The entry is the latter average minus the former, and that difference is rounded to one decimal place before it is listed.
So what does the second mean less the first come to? 2.3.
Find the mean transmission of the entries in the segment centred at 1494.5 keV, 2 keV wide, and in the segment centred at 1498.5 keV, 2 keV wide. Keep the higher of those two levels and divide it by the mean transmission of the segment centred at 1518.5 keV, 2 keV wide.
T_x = 1.15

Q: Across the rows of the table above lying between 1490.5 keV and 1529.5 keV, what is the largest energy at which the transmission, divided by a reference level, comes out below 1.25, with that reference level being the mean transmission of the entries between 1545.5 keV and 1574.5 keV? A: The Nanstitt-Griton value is 1529.0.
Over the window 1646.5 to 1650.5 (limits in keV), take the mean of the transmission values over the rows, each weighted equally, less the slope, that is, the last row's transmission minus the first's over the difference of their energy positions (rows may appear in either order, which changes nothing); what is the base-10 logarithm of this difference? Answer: 0.941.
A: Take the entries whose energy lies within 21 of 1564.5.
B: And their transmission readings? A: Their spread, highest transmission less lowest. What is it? 6.0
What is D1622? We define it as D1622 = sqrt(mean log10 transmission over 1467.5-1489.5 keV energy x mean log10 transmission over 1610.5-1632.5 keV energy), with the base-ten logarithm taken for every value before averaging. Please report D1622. 1.01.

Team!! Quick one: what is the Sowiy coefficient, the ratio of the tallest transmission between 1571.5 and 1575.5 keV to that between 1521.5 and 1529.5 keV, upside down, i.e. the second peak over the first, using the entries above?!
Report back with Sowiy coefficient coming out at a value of 1.01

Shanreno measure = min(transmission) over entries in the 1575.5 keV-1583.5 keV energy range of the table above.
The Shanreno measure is 10.32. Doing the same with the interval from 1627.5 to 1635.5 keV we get 8.329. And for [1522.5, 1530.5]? 9.582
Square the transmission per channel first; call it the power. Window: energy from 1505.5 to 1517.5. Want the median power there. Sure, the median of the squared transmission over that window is 113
